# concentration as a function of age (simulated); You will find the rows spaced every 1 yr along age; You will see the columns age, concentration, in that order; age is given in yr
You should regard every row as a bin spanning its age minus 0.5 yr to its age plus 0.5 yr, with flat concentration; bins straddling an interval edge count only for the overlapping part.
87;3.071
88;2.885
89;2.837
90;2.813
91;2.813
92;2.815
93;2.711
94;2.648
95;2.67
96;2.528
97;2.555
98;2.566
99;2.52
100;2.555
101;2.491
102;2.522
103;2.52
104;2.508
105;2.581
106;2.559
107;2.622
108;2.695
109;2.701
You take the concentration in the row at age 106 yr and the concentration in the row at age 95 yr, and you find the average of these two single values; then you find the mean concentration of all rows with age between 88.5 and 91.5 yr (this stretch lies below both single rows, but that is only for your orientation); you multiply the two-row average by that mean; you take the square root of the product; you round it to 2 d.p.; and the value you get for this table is 2.72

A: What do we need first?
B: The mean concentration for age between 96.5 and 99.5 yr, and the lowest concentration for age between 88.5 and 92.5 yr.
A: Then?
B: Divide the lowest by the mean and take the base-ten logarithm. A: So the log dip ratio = 0.04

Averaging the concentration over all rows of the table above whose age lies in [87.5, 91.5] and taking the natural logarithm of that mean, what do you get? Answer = 1.04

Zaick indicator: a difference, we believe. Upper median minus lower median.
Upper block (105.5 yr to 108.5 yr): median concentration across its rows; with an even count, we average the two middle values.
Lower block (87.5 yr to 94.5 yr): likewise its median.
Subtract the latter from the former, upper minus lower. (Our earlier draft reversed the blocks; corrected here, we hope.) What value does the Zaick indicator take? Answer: -0.191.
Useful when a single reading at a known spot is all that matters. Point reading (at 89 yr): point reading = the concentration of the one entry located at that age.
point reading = 2.837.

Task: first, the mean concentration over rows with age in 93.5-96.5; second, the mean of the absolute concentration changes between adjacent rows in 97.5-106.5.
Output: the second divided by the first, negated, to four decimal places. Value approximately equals -0.0136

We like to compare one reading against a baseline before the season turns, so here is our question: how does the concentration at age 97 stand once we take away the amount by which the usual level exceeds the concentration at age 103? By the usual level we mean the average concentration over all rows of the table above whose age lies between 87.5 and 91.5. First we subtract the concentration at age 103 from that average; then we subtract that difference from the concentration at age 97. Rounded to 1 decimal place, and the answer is 2.2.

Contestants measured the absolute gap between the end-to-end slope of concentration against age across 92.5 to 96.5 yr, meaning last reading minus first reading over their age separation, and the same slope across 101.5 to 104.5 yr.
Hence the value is 0.054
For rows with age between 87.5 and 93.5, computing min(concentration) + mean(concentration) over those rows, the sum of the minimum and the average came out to 5.52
